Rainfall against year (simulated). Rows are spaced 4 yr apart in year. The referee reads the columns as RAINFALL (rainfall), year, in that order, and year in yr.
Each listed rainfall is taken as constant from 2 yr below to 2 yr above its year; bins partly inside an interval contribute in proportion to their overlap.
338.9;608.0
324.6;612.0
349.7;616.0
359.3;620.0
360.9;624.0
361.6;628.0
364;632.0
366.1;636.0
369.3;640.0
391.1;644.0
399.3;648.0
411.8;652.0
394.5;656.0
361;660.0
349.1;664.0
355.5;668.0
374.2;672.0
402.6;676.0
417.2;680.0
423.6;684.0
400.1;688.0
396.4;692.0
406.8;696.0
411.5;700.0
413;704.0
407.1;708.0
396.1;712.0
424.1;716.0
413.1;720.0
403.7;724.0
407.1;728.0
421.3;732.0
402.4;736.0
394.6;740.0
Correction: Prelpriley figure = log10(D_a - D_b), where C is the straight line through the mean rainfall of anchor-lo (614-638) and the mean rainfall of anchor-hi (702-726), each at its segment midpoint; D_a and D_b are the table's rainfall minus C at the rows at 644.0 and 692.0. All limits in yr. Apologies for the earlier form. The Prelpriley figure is 1.3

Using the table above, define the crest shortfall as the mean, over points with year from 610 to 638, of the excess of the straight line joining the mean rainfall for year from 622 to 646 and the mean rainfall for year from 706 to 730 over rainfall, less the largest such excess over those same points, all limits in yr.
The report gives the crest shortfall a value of -25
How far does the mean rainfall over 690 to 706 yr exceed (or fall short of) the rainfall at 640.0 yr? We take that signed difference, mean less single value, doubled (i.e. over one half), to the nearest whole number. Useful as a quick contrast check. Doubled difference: 75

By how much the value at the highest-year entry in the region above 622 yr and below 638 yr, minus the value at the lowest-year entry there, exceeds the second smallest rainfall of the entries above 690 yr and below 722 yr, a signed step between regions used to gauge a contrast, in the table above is -391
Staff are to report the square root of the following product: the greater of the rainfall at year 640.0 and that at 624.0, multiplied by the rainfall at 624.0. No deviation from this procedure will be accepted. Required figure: 365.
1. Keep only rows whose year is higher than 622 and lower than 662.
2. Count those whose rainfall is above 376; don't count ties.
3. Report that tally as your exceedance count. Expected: 4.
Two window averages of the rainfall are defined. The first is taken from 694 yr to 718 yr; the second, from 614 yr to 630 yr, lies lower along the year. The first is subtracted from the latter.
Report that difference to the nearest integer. -52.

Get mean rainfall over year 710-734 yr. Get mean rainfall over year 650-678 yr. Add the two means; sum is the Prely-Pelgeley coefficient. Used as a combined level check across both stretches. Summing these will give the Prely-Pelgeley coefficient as 789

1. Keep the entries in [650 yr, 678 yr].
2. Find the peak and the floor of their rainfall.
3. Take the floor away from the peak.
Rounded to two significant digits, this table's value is 63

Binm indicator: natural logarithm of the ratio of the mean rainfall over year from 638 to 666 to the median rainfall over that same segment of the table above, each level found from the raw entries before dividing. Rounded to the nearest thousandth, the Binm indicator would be -0.023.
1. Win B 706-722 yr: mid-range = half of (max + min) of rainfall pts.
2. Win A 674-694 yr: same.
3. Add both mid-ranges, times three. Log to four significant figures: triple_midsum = 2460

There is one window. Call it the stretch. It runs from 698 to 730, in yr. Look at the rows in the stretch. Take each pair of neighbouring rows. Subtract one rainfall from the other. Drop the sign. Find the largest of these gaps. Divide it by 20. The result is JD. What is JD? 1.4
